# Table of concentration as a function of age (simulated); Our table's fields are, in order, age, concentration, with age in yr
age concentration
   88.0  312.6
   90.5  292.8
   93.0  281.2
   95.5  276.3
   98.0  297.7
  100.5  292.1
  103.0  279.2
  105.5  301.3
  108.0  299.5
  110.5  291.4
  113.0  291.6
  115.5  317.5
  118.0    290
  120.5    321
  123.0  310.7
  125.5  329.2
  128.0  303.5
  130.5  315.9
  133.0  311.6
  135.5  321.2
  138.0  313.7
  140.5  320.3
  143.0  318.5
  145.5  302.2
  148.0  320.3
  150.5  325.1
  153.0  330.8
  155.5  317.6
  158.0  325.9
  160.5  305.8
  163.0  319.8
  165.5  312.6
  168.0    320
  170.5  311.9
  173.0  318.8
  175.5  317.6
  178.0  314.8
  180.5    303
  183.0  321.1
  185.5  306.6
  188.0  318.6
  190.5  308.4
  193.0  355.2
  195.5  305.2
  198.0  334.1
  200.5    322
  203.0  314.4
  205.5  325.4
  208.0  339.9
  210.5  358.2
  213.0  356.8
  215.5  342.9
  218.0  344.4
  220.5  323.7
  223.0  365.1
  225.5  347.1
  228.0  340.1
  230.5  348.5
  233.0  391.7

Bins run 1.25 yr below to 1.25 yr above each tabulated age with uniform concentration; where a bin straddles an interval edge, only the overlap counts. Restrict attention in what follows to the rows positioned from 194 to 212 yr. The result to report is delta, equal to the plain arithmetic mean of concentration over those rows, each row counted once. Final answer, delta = 328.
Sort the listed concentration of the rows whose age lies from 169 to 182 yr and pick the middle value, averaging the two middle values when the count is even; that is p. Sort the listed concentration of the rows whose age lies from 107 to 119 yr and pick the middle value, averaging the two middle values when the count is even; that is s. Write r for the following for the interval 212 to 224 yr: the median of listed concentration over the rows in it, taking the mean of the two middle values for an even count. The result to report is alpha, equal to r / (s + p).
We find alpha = 0.57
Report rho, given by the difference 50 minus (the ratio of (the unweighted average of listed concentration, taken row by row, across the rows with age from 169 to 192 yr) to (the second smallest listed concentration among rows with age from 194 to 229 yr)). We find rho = 49.0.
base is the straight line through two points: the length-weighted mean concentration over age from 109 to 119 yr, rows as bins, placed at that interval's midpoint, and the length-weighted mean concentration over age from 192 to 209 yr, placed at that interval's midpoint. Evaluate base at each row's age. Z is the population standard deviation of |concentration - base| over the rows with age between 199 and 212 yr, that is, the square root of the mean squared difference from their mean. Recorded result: 8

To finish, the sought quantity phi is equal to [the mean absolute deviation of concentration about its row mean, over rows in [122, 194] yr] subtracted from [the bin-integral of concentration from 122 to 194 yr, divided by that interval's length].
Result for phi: 310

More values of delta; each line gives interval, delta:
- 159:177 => 315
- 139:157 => 319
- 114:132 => 313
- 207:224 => 347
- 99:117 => 296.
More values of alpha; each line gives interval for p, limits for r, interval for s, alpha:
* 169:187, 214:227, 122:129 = 0.55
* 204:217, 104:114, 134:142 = 0.45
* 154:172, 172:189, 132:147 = 0.50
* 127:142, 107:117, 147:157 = 0.46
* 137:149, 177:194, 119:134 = 0.50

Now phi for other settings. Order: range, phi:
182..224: 315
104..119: 291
